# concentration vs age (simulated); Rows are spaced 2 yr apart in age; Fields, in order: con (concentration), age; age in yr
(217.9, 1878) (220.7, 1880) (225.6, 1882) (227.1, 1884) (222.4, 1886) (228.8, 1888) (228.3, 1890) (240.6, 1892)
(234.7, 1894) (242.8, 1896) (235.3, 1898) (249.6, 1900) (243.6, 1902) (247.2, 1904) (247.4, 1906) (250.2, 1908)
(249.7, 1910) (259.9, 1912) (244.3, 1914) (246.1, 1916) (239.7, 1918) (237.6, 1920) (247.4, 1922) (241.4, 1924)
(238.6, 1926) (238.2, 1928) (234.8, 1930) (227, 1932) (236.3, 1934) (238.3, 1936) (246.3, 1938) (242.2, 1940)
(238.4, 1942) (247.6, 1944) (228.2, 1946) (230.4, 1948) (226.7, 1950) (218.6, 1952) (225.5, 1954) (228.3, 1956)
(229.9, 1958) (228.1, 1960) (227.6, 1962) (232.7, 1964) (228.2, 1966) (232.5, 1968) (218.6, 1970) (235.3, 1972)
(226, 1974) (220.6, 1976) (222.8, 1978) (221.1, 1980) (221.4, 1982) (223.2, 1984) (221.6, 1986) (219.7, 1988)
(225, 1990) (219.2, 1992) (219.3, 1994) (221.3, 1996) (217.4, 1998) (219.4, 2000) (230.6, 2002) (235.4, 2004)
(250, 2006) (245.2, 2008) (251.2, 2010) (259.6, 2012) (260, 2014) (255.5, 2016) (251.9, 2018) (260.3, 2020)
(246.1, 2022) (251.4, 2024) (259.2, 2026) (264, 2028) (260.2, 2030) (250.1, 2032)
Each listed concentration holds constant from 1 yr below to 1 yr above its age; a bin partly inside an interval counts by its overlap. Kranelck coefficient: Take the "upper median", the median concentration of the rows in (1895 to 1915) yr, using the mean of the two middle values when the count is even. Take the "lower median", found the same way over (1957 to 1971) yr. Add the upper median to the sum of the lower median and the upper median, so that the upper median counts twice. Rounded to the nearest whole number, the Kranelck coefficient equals 723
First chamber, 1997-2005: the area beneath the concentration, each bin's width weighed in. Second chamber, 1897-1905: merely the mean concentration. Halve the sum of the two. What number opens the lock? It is 1025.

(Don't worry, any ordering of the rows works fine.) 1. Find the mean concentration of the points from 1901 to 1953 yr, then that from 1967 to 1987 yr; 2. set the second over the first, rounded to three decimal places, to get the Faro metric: 0.934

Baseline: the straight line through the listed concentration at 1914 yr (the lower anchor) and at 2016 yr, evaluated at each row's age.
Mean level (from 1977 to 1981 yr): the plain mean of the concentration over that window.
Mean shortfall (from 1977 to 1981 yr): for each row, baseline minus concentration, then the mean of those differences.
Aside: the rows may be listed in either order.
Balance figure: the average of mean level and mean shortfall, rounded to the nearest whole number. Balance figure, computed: 126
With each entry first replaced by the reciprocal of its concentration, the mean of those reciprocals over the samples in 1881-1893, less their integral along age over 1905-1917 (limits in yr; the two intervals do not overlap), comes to -0.044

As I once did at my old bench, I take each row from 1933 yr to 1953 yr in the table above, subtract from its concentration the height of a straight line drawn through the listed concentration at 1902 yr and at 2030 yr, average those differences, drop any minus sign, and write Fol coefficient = 14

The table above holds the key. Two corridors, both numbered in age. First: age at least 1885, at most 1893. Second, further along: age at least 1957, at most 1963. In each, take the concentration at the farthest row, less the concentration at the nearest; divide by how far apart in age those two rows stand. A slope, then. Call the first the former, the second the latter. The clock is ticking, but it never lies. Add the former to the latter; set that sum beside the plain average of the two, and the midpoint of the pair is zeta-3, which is 1.8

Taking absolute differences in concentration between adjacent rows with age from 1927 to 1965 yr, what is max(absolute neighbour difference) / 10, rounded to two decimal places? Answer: 1.94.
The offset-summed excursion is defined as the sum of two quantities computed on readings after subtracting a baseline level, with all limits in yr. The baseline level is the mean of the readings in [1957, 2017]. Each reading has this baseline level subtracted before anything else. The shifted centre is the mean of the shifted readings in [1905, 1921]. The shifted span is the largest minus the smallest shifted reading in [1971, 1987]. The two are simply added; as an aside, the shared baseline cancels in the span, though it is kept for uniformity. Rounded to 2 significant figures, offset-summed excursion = 31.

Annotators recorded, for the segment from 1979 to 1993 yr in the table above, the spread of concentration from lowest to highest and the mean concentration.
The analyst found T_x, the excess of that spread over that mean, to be -216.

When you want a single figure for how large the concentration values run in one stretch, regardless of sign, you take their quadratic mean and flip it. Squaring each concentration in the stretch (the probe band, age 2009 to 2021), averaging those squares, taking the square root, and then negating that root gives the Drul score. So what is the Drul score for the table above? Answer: -256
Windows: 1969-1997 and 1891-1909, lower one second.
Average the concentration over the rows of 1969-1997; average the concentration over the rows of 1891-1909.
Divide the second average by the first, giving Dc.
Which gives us 1.09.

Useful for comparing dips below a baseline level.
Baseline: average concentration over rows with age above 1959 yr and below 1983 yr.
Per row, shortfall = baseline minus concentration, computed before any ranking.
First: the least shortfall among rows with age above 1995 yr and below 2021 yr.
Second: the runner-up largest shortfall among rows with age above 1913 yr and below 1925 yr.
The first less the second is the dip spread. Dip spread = -21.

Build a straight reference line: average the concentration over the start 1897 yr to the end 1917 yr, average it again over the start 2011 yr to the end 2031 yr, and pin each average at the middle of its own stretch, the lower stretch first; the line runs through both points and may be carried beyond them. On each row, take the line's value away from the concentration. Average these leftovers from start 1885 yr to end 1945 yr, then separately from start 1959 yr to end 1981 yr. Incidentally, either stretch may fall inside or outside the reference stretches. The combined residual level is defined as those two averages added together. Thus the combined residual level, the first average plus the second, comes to -33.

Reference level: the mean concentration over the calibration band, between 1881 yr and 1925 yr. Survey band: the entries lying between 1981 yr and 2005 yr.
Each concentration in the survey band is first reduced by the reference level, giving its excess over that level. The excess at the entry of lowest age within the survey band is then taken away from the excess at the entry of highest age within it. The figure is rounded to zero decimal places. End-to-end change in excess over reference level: 14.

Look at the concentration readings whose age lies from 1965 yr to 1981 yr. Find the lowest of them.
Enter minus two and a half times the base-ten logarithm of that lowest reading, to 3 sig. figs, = -5.85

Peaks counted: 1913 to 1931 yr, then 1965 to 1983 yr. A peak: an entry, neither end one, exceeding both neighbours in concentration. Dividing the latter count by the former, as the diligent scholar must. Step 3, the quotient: 1.5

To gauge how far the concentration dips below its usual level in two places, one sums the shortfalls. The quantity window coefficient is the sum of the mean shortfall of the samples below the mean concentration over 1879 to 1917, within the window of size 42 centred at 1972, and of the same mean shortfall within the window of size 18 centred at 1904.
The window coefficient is 6.0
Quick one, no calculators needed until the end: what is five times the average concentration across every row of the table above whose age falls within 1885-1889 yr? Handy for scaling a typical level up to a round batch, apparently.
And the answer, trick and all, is 1128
